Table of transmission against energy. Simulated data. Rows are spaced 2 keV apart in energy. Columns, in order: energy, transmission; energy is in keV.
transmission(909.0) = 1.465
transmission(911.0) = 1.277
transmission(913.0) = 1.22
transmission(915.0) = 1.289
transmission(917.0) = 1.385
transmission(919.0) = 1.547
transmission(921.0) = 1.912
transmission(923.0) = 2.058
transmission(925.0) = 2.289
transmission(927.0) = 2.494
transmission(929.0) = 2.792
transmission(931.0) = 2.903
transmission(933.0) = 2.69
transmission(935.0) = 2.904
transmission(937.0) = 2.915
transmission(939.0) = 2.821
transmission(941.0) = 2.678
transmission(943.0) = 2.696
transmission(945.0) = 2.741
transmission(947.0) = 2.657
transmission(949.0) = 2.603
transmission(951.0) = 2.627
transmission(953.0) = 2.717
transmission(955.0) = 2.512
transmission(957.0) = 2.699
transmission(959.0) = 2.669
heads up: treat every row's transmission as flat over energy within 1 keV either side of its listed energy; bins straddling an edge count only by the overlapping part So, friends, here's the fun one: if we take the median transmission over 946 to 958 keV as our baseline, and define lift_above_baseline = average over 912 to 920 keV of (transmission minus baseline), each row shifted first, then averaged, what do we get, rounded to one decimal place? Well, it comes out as -1.3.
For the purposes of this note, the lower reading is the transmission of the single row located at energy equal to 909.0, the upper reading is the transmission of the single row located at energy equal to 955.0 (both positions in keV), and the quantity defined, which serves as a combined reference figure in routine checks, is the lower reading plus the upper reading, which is 4.0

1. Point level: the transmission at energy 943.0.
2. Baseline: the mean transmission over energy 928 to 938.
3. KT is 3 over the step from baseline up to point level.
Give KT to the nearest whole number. -21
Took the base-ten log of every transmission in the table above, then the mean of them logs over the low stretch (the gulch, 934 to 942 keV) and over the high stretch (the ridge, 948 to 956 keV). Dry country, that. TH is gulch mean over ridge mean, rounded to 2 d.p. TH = 1.08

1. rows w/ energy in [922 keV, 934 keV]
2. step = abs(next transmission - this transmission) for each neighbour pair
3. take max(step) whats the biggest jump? 0.30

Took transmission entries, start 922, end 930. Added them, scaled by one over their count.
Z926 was 2.41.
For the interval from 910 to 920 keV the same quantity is 1.34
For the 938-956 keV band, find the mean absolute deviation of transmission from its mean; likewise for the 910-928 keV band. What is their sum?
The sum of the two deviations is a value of 0.5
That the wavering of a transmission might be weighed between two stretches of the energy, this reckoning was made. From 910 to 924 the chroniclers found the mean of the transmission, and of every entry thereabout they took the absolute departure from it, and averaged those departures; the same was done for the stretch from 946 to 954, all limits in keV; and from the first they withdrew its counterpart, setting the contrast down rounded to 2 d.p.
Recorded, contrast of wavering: 0.23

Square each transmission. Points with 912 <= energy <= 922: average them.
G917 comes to 2.2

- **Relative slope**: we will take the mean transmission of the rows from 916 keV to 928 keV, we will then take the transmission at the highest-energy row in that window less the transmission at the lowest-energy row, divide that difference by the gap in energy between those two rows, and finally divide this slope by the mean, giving 0.057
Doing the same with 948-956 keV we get -0.006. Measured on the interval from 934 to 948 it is -0.007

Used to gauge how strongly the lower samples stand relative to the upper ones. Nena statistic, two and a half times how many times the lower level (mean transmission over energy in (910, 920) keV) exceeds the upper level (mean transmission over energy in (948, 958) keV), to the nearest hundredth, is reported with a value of 1.28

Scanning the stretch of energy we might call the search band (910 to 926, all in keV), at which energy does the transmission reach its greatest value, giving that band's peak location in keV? 925.0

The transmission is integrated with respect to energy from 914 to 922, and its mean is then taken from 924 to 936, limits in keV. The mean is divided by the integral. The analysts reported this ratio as 0.22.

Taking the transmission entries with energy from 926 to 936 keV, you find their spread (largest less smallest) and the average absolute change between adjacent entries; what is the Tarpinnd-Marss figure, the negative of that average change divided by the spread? -0.51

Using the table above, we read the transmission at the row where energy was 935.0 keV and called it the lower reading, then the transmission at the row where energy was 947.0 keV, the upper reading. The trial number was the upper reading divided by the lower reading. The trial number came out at 0.91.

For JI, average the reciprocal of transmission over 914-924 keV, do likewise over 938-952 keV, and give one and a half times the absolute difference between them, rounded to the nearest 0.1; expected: 0.4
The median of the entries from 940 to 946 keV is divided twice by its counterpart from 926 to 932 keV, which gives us 0.35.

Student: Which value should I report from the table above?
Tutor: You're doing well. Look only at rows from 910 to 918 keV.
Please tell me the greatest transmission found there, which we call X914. 1.385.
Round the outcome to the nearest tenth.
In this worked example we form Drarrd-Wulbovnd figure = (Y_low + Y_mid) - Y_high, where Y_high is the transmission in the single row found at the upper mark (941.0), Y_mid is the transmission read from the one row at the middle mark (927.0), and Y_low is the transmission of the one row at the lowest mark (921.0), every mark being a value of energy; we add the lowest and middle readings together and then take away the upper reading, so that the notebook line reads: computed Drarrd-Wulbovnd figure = 1.7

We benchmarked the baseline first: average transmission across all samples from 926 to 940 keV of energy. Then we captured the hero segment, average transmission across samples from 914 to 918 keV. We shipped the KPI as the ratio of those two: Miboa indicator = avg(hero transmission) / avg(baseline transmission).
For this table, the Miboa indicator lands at 0.48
